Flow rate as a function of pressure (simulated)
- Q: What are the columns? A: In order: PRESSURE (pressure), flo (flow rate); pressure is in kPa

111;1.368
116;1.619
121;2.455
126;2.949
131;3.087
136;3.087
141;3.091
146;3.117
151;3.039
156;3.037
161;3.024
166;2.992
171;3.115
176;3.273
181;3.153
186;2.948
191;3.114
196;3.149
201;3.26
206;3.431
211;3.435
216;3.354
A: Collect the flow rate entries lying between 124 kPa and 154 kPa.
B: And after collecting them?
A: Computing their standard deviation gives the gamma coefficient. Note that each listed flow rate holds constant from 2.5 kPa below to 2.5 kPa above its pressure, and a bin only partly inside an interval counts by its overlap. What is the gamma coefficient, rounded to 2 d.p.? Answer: 0.06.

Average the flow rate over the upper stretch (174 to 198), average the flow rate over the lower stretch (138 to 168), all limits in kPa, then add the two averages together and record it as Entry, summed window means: 6.2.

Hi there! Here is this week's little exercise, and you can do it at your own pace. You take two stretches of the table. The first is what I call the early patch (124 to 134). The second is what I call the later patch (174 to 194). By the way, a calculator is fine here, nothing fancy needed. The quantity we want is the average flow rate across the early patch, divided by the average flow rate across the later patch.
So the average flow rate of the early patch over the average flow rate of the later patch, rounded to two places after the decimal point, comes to 0.97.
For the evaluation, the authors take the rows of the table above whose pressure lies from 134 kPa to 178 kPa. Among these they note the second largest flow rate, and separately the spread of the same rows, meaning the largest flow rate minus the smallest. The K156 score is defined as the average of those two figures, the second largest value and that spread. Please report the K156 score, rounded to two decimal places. 1.70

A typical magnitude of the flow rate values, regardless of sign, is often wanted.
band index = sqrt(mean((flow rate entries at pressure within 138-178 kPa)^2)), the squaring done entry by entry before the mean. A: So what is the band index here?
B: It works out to 3.09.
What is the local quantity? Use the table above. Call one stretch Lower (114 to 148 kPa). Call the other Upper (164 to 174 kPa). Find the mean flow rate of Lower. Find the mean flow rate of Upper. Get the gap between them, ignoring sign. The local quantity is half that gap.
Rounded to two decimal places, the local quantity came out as 0.14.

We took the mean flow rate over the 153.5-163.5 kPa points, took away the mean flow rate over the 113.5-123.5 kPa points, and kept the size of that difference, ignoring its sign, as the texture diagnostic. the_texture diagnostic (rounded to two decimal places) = 0.99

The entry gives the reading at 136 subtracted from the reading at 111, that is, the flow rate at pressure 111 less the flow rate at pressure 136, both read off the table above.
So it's -1.7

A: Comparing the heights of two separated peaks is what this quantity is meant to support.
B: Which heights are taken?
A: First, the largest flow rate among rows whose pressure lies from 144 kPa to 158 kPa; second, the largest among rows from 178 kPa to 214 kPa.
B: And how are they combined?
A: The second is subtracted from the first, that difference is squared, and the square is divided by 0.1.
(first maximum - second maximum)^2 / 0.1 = 1.0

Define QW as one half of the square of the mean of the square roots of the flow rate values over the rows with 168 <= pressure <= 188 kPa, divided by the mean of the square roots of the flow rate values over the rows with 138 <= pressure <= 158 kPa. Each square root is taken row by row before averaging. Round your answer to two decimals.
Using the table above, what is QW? 0.89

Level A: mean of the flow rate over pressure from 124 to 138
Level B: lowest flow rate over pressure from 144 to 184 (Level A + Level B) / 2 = 3.02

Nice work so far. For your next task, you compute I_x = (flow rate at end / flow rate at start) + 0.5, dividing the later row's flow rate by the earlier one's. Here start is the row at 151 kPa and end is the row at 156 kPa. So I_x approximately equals 1.50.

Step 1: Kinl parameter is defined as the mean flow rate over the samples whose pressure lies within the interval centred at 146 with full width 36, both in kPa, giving 3.07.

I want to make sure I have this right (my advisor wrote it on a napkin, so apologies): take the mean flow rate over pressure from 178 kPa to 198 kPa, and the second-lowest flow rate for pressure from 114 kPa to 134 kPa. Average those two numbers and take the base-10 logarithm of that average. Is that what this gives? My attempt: 0.443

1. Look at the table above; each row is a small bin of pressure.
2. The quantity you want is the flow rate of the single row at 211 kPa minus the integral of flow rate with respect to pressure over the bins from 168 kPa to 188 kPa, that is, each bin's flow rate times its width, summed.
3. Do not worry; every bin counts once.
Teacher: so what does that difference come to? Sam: -59.0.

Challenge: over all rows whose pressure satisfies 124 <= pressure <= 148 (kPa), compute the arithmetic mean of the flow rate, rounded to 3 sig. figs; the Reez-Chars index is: 3.07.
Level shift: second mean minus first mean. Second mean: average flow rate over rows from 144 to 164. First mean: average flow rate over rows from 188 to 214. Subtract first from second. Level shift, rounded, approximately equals -0.22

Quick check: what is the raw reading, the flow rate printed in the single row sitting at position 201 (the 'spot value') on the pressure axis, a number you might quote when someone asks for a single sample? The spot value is 3.26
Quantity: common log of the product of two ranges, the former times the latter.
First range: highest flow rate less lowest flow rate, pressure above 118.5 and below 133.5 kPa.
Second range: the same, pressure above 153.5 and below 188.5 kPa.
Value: -0.69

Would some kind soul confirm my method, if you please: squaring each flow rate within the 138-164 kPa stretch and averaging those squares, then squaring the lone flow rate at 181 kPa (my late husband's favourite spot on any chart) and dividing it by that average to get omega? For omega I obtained 1.06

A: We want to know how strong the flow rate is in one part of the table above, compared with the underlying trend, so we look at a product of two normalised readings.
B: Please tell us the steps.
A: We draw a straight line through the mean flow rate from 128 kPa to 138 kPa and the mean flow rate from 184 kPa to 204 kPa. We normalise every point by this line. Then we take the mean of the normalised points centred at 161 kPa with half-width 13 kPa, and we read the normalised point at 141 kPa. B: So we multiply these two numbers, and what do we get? 0.98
